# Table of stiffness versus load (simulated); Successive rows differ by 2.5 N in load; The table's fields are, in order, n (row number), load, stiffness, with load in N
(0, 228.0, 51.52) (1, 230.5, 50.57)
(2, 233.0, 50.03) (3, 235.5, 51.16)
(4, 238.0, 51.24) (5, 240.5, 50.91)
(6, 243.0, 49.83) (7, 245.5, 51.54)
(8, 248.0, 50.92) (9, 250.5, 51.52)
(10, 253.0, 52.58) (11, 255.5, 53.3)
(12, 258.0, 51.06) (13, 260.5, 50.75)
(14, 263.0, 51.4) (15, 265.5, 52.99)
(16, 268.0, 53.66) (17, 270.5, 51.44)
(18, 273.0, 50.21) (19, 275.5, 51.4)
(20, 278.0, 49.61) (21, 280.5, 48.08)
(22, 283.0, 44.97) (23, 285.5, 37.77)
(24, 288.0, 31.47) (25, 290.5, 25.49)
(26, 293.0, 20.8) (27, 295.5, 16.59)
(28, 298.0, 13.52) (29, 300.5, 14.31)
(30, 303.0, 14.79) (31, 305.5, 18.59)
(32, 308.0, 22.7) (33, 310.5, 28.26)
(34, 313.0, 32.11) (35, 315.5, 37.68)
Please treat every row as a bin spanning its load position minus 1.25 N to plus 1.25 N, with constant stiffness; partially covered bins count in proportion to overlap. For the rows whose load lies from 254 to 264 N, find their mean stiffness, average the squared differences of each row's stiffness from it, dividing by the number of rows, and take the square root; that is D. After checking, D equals 1.0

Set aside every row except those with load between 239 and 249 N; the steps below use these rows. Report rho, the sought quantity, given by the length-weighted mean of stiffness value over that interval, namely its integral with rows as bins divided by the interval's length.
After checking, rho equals 51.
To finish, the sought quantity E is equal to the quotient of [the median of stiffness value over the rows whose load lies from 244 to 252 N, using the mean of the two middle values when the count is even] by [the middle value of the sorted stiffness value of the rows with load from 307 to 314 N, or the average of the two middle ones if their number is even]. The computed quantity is 1.8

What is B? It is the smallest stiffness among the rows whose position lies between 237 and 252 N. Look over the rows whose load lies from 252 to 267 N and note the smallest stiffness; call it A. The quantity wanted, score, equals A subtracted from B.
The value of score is -1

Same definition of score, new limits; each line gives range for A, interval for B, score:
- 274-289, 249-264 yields 19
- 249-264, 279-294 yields -30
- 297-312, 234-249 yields 36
